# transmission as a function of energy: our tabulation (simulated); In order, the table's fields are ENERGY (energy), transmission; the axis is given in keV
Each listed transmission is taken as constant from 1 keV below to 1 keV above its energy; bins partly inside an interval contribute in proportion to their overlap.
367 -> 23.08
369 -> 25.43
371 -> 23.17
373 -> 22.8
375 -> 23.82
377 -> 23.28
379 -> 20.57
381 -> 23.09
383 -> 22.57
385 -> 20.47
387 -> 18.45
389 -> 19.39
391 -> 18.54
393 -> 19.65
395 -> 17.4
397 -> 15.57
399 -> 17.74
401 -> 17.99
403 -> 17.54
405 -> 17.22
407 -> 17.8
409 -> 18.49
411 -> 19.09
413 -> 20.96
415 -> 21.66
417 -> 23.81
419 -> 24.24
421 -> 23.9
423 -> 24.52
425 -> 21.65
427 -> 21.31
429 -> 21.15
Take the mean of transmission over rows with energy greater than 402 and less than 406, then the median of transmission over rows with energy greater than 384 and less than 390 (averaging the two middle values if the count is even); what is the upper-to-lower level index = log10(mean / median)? -0.05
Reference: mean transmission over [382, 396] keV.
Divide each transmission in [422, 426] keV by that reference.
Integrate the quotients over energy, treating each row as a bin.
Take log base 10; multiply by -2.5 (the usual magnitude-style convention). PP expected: -1.69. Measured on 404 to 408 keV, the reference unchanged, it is -1.39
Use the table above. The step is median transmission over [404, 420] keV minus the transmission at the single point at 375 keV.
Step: -3.8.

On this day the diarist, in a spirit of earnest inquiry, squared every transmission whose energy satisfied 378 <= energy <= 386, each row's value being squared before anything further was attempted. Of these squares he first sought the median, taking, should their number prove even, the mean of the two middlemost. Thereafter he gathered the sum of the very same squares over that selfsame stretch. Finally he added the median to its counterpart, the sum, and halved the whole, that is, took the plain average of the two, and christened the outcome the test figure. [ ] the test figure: 1175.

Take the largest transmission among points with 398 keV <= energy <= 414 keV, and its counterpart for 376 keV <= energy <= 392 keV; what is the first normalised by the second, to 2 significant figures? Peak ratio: 0.90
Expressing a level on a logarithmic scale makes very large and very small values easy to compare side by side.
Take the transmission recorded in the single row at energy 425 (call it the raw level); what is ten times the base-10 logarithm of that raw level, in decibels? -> 13.4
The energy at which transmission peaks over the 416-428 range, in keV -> 423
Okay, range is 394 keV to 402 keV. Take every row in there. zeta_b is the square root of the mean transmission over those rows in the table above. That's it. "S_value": 4.14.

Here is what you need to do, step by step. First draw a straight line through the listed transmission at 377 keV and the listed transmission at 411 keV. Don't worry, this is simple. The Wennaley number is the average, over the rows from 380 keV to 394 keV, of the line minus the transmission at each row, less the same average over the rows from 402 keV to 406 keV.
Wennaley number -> -0.8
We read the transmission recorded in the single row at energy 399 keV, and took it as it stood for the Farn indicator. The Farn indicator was 17.74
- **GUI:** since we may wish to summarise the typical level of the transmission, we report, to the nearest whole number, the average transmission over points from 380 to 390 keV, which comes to 21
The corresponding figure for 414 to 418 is 23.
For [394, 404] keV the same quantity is 17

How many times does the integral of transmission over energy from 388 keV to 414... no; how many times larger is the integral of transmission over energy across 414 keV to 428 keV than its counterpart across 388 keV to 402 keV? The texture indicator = 1.28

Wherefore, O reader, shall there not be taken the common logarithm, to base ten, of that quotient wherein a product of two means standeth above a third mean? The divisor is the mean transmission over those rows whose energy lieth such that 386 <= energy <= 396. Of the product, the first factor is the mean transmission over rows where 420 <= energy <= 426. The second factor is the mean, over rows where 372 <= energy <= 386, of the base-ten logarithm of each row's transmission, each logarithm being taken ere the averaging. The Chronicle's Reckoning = 0.23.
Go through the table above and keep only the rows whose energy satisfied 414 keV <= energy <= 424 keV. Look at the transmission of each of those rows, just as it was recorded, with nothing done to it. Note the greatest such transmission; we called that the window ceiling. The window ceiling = 24.52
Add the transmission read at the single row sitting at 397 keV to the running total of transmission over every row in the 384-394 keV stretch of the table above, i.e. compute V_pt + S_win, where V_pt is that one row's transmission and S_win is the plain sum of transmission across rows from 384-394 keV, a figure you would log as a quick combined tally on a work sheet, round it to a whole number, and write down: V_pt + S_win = 112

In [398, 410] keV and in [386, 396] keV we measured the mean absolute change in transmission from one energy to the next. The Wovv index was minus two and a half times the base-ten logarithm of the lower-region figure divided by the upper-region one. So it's -1.1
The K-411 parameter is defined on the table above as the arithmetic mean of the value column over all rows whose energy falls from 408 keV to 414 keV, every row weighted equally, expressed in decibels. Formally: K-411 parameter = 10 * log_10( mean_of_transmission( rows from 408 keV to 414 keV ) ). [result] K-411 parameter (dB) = 12.9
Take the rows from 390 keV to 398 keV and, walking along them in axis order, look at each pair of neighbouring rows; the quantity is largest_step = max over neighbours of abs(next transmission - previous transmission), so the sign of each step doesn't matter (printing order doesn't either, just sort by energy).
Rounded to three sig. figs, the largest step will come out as 2.25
